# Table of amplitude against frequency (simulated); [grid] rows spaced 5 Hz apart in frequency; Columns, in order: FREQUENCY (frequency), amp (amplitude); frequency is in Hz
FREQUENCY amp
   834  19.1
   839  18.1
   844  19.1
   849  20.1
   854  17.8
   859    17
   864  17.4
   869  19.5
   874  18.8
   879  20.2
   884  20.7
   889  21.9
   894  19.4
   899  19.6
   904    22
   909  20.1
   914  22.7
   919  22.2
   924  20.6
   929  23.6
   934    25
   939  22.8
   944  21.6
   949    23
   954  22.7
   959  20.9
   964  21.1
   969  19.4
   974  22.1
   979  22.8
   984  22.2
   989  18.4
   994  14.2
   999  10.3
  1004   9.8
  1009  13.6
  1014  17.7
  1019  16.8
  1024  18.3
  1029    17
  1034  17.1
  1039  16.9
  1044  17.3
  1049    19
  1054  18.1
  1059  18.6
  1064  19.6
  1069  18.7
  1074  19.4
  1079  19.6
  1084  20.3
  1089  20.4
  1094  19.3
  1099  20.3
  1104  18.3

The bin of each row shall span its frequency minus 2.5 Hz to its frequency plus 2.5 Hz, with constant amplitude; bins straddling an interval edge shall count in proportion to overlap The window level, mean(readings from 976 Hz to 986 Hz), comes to 22.5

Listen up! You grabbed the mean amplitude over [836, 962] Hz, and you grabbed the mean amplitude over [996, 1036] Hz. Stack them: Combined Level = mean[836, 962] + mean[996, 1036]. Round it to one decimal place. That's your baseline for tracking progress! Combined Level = 35.7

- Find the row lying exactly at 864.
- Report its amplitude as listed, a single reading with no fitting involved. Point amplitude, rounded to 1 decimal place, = 17.4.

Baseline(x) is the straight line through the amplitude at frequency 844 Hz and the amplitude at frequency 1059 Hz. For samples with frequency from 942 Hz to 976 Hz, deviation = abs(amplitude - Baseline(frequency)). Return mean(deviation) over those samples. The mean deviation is 2.7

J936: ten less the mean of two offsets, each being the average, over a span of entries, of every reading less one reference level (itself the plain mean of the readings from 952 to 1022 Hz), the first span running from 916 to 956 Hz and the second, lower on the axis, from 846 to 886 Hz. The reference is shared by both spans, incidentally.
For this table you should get 7.2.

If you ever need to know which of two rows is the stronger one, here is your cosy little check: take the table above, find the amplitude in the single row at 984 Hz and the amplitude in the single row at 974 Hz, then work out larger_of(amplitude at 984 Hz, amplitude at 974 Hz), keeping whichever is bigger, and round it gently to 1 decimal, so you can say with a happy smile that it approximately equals 22.2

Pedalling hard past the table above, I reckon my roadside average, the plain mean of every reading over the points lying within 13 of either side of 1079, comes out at 19.7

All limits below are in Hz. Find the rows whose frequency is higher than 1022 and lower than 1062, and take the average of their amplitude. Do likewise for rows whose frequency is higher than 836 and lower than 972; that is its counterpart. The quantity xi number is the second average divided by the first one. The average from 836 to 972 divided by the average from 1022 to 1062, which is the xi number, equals 1.16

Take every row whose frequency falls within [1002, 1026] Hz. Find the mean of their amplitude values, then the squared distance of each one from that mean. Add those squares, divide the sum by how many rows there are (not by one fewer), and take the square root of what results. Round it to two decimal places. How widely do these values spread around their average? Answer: 3.17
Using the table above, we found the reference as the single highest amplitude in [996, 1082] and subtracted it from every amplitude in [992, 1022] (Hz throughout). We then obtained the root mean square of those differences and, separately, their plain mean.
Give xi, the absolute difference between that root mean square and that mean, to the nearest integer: 12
